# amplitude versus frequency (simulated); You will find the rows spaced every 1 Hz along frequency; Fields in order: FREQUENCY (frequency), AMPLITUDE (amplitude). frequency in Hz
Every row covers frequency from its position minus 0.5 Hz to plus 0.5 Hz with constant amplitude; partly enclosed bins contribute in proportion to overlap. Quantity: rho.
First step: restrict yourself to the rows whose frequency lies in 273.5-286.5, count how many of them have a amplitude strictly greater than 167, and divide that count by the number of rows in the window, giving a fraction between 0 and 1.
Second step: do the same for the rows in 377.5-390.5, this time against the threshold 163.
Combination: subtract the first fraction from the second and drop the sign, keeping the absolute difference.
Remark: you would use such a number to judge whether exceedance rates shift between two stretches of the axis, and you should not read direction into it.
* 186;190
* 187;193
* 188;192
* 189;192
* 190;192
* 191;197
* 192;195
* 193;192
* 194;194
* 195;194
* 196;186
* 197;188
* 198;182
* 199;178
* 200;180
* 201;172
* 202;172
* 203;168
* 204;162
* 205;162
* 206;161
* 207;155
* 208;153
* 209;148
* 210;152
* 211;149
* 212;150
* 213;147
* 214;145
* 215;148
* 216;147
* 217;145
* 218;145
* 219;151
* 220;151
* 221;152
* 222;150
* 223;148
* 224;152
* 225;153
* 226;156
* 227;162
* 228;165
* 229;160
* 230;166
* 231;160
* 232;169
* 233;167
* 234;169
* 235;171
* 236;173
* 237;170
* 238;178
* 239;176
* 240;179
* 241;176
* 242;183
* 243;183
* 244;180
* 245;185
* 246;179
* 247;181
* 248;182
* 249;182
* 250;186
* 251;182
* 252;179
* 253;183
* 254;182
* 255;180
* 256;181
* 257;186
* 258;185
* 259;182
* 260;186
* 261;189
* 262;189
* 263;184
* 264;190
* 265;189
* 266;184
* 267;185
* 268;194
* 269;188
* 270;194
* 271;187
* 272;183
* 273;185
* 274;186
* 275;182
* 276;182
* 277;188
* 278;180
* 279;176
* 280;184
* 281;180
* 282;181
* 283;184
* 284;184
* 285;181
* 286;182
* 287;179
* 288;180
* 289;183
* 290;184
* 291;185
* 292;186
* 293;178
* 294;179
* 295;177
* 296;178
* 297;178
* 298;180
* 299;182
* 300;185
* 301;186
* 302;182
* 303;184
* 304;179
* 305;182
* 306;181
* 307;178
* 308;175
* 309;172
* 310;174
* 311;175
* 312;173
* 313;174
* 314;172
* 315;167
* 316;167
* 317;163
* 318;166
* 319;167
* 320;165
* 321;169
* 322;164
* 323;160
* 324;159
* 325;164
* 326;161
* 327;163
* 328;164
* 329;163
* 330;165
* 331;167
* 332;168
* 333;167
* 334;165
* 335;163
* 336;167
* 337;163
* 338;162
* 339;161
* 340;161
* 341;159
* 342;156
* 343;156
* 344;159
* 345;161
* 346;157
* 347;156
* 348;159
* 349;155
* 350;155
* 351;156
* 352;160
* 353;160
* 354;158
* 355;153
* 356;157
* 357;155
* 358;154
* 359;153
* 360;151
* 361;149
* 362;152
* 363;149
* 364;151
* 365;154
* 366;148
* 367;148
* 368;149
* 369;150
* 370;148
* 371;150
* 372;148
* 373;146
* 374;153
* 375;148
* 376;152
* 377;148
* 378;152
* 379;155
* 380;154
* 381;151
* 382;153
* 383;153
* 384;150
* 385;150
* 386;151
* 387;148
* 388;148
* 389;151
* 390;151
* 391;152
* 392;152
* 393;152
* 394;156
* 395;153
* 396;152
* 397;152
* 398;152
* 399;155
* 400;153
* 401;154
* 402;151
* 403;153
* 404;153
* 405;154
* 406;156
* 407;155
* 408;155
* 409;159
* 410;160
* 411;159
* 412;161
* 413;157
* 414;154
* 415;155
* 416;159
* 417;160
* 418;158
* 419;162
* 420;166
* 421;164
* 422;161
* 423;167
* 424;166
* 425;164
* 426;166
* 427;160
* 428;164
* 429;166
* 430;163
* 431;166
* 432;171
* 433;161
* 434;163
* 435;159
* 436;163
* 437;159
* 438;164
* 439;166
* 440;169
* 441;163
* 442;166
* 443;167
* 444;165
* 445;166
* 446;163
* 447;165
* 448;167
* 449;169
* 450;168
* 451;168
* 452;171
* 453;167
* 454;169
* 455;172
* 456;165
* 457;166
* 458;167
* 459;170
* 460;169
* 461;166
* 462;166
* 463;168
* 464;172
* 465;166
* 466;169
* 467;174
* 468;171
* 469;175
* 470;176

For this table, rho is 1.00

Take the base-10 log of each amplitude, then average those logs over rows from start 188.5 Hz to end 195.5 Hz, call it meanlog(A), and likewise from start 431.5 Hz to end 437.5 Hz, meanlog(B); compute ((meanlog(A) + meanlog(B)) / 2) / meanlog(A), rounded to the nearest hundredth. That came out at 0.98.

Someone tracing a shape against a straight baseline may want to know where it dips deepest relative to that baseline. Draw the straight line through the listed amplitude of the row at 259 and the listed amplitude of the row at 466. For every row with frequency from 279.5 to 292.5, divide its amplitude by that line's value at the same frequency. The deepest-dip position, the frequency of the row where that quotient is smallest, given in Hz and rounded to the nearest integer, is 287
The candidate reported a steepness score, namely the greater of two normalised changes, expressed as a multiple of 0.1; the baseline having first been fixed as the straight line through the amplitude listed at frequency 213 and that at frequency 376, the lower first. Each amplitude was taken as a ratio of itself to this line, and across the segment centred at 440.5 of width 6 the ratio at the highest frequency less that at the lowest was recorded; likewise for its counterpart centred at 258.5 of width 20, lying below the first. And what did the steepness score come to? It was 0.76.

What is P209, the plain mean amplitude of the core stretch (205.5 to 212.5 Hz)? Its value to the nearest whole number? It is 153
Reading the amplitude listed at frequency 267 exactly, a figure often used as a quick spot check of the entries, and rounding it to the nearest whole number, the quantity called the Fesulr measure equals 185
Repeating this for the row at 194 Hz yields 194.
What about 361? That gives 149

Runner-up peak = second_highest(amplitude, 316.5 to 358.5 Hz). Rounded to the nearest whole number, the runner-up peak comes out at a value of 168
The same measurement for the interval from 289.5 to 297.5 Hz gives 185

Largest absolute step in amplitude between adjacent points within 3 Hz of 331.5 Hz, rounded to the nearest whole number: 2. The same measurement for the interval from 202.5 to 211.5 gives 6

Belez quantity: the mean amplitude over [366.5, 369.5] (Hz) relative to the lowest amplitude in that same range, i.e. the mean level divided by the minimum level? 1.01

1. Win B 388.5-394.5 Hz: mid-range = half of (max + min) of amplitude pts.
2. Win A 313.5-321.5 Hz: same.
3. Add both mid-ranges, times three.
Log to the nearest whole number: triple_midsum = 963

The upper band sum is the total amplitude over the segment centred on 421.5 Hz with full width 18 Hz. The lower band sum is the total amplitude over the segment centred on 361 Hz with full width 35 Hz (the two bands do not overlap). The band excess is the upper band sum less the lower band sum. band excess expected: -2442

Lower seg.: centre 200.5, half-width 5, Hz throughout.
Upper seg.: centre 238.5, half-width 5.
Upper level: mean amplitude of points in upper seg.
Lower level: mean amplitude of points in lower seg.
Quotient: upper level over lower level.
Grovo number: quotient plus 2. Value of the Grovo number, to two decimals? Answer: 3.00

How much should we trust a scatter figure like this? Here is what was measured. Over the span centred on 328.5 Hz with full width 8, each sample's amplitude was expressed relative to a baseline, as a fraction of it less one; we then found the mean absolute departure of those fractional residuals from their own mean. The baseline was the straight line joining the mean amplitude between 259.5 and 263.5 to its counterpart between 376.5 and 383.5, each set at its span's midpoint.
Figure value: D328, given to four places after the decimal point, 0.0135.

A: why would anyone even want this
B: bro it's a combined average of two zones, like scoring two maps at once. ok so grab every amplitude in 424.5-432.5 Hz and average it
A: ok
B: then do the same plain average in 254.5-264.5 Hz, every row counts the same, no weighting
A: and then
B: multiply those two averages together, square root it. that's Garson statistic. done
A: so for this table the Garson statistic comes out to 175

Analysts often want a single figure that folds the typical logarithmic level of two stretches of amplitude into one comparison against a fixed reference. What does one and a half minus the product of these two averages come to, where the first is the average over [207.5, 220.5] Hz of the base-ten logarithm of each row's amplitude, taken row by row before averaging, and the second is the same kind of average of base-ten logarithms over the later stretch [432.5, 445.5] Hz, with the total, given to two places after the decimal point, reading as -3.31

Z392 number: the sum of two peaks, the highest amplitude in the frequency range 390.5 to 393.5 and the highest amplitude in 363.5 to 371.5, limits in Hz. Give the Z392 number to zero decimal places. 306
